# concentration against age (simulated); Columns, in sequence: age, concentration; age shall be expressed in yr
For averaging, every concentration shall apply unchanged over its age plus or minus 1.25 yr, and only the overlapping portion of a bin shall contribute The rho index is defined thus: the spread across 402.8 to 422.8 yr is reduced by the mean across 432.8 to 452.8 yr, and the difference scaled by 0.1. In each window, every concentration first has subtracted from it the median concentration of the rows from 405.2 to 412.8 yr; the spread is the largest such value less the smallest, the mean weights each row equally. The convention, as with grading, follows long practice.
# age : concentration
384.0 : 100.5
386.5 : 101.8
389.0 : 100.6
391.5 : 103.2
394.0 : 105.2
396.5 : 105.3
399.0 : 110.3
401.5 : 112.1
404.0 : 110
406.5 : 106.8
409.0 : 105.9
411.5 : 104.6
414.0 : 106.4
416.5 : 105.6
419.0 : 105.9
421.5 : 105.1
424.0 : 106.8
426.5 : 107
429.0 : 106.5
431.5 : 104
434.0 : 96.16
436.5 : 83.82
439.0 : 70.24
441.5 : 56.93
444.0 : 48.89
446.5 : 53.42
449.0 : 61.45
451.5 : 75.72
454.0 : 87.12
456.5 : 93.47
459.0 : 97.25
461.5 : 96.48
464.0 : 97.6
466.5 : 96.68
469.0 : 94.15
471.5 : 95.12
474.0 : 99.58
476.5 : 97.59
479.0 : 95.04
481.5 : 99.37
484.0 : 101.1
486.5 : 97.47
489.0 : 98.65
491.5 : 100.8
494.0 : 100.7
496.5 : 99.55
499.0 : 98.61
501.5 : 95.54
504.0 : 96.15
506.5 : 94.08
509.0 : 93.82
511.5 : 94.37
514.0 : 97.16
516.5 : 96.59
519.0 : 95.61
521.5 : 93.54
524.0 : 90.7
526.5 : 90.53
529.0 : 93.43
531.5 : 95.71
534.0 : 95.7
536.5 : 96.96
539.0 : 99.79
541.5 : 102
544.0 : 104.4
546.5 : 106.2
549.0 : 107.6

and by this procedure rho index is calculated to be 4.3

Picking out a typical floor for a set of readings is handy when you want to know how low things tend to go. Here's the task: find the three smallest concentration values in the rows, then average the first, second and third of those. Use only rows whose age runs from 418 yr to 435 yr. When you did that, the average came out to 102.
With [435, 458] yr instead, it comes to 53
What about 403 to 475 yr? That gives 53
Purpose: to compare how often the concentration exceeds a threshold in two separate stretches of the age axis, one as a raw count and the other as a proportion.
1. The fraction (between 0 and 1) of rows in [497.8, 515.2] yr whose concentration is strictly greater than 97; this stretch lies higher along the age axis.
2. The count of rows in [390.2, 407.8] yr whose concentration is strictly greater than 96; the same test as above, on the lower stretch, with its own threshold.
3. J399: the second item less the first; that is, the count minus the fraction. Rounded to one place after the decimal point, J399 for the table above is 6.7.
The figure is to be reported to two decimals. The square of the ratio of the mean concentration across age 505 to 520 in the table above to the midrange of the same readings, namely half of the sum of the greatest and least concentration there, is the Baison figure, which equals 1.00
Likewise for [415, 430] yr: 1.00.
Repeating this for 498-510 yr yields 0.99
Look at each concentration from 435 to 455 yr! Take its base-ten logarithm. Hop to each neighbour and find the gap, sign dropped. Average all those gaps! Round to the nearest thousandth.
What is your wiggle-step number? 0.069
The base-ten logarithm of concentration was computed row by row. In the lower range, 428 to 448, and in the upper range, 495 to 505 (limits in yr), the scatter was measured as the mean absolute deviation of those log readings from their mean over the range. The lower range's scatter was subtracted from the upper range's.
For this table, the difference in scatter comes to -0.11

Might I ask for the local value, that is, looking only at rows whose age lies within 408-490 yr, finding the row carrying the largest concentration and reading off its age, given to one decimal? 426.5 yr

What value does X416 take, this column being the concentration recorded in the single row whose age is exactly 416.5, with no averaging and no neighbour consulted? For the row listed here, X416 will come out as 105.6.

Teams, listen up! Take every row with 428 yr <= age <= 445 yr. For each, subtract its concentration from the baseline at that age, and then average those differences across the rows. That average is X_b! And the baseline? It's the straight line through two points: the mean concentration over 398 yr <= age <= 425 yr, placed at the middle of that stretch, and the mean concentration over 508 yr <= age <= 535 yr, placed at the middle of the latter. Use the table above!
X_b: 23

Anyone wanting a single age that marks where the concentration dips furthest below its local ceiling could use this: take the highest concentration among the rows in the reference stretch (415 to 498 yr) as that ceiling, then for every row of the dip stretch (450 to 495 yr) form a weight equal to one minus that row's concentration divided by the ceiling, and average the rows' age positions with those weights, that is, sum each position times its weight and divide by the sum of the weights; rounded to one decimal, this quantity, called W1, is 468.0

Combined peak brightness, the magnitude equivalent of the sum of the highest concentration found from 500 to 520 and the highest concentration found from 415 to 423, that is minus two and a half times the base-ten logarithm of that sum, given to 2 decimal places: -5.77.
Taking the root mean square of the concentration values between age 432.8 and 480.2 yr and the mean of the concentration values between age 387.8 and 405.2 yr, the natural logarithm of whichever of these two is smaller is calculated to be 4.45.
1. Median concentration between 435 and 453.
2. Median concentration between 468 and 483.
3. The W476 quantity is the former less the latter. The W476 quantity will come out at -35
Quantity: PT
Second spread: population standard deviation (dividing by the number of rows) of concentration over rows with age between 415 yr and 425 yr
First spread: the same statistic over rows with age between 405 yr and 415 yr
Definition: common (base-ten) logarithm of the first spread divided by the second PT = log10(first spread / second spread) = 0.1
